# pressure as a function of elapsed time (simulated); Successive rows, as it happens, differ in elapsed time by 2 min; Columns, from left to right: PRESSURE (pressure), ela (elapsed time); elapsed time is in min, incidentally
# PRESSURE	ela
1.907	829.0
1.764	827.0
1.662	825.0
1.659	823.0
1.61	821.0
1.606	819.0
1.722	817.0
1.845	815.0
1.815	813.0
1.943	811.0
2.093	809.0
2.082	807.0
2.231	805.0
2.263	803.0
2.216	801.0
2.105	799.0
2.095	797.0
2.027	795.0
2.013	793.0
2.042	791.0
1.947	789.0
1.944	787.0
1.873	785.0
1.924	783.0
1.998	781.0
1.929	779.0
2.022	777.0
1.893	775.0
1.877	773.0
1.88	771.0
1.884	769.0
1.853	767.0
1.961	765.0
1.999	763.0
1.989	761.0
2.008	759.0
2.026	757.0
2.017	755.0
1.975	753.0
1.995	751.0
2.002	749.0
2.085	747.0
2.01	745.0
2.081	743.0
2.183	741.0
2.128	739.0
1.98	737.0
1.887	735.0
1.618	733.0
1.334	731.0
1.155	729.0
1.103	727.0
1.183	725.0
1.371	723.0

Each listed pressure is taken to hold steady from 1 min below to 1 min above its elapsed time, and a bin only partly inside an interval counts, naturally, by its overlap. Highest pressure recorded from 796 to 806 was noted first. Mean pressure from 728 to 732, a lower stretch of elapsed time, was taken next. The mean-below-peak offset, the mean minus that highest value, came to -1.02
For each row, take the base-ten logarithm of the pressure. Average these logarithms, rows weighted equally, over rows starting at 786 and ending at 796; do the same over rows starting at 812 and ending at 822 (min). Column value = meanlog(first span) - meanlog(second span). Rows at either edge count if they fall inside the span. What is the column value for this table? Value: 0.07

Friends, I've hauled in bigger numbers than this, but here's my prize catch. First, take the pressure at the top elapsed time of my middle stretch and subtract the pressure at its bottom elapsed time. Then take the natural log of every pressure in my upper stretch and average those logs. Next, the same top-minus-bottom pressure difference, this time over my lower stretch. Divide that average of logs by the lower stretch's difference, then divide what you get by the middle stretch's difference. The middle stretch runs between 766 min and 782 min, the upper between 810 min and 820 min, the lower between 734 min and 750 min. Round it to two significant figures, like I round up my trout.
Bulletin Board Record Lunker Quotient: 35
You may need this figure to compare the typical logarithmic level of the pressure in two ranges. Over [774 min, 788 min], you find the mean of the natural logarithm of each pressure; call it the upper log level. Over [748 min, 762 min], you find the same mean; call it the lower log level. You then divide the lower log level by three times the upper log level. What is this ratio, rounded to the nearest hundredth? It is 0.35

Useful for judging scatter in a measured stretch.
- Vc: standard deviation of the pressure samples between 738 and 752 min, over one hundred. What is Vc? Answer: 0.0007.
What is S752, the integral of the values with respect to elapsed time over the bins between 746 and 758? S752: 24.2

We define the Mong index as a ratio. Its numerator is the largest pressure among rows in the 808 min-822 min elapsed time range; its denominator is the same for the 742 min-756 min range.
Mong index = 1.00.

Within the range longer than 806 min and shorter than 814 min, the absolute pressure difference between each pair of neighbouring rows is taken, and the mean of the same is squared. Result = 0.0093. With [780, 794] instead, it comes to 0.0029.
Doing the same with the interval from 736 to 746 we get 0.0088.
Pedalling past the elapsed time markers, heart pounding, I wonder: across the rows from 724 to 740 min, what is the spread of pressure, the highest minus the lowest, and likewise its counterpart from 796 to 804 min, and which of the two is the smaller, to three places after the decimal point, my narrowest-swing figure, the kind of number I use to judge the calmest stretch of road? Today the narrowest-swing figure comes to 0.168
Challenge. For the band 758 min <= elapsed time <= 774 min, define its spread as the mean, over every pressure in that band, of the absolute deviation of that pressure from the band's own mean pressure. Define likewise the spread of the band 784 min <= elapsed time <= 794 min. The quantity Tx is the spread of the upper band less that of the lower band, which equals -0.01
